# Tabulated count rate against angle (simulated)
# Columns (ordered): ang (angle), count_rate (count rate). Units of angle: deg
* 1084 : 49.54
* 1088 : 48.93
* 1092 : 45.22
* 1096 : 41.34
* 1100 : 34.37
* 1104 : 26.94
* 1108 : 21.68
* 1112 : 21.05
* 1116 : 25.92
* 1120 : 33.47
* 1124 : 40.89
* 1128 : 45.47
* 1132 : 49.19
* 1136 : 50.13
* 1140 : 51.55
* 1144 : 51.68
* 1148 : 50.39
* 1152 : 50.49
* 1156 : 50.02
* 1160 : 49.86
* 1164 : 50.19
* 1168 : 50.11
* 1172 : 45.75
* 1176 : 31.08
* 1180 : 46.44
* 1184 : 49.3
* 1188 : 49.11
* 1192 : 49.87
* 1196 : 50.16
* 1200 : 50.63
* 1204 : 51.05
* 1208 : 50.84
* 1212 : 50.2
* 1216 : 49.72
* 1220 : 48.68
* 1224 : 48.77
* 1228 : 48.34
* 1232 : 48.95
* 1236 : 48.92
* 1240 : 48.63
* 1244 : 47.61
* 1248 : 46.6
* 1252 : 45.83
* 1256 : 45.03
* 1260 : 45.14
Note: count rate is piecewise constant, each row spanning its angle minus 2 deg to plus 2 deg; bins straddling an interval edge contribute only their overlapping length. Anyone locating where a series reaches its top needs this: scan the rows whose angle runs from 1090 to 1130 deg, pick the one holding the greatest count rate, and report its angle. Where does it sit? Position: 1128 deg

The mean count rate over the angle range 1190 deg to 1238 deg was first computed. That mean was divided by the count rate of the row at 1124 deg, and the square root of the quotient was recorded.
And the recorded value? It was 1.10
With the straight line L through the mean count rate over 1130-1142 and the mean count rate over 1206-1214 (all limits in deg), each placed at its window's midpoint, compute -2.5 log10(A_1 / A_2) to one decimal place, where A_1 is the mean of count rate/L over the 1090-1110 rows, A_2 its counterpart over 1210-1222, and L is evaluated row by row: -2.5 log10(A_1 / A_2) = 0.4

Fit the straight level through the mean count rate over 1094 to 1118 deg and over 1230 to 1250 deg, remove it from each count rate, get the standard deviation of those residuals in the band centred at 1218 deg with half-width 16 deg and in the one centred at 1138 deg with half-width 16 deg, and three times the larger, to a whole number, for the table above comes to 8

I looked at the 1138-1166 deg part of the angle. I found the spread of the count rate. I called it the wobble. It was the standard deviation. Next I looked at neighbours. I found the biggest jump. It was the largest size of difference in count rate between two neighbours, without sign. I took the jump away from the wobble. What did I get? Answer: -1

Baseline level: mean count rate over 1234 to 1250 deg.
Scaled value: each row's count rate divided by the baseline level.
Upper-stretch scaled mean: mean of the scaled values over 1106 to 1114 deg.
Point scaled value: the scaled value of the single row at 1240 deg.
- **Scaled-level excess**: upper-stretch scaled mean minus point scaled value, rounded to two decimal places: -0.57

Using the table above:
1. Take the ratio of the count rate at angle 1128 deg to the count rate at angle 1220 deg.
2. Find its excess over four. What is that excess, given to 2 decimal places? -3.07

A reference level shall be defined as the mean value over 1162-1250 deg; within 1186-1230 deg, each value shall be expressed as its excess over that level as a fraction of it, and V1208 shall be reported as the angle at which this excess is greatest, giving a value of 1204 deg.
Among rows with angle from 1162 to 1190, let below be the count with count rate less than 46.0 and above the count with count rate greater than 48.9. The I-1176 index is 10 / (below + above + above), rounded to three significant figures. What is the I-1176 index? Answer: 1.00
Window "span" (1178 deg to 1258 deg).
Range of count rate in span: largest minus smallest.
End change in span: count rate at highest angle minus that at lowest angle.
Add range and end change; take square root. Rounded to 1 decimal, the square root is 2.1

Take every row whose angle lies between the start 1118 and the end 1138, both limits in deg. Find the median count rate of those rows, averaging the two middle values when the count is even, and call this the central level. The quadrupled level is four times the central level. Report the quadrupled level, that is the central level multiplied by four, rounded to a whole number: 182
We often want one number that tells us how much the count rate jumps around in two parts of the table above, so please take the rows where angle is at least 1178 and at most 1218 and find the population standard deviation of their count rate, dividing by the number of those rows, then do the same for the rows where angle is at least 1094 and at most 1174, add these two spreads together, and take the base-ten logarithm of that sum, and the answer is 1.07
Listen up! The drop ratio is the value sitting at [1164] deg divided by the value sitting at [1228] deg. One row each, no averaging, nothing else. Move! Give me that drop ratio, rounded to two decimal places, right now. 1.04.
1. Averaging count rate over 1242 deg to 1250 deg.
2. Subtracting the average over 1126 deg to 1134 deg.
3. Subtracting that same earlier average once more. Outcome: -48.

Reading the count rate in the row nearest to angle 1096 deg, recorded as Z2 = 41.34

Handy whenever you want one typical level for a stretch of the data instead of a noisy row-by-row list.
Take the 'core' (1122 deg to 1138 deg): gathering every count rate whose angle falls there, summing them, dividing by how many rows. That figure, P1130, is 46.4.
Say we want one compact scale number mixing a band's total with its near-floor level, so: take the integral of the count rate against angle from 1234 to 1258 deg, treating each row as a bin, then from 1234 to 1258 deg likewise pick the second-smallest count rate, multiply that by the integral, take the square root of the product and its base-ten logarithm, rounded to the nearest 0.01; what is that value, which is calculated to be 2.36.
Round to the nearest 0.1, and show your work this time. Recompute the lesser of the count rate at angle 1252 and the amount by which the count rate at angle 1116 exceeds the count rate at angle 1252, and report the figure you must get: -19.9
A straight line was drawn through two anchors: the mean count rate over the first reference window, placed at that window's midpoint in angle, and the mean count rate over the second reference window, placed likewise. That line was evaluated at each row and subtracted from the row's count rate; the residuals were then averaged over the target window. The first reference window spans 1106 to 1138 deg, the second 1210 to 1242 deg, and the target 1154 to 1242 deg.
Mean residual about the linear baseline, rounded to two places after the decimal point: 2.97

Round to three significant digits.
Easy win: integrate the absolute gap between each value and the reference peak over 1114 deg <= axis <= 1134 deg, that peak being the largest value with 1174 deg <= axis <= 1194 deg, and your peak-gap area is 218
